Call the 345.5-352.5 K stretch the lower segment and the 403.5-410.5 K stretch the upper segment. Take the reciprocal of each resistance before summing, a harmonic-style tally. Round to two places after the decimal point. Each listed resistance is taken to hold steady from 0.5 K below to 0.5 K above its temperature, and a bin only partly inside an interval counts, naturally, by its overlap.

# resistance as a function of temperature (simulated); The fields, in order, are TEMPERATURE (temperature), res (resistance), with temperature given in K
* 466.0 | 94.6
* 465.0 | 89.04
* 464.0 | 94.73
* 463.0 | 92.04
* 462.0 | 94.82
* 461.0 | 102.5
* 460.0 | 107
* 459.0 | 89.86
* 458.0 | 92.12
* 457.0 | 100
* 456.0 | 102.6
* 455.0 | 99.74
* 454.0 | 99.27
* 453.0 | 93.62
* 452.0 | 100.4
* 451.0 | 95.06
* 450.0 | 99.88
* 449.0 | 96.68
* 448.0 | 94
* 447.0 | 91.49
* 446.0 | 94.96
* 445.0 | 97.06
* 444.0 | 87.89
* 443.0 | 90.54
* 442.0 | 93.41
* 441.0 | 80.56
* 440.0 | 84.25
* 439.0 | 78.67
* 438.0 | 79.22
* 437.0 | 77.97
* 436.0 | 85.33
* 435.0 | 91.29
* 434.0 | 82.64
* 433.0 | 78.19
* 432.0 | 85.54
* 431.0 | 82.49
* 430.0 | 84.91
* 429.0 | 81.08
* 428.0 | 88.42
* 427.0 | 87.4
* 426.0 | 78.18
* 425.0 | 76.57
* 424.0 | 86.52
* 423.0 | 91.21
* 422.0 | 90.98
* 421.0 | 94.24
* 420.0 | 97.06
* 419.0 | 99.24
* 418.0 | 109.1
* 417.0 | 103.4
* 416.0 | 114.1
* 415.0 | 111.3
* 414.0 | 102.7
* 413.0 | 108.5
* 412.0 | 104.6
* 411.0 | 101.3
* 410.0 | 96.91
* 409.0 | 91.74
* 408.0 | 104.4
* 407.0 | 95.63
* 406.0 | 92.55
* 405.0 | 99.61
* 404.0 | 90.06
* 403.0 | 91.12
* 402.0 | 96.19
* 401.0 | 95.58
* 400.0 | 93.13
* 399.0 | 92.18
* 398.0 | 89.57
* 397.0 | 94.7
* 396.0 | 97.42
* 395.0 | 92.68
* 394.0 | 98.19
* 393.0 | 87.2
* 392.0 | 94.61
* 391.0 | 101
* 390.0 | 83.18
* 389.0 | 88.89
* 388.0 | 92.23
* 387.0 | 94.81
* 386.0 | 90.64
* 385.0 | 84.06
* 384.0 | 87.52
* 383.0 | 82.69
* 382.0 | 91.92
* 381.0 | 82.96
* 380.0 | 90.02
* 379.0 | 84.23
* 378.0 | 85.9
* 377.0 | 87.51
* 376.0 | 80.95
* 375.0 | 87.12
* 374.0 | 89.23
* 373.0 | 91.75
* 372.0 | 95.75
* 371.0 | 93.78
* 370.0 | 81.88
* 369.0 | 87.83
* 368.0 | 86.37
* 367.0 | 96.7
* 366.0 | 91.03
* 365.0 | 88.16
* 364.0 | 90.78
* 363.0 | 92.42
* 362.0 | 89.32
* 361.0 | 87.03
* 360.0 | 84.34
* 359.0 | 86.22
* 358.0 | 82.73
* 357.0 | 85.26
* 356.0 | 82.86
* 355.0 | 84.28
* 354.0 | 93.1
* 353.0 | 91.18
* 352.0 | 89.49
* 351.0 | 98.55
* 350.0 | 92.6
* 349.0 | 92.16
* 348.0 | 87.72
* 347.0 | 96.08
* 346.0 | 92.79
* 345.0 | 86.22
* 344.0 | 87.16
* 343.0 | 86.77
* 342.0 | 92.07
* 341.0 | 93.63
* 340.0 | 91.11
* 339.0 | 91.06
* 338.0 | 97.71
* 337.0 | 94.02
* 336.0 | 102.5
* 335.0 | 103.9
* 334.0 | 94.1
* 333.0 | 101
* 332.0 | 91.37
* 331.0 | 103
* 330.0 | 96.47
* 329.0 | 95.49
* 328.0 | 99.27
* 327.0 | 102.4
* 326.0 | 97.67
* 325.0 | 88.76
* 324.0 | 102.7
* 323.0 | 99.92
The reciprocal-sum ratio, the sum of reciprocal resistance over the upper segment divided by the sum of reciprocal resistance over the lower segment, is 0.97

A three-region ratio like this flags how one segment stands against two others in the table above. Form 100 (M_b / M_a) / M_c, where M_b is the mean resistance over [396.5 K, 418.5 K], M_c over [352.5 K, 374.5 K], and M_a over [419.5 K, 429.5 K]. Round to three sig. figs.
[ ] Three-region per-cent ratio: 1.28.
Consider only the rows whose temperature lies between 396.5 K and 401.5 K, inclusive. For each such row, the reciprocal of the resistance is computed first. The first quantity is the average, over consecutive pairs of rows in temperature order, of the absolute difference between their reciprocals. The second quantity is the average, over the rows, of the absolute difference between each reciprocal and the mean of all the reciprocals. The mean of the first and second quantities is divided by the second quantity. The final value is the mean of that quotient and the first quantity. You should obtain 0.66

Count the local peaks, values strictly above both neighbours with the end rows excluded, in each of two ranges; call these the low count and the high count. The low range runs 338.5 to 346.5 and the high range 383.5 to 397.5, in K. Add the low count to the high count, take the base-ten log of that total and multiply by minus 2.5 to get -1.95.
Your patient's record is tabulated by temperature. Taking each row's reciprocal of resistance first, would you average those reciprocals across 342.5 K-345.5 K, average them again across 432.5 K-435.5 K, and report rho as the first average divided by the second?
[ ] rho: 0.965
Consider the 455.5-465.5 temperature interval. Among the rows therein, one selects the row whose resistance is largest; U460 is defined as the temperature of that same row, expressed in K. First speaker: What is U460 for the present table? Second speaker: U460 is 460.0 K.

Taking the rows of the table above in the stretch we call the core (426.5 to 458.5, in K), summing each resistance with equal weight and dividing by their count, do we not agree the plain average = 89.9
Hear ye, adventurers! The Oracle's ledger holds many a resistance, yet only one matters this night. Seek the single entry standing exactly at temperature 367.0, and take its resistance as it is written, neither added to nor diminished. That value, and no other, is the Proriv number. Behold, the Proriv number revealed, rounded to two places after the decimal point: 96.70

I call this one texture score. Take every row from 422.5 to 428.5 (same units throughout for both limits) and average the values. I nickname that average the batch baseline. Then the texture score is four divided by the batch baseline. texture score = 0.0472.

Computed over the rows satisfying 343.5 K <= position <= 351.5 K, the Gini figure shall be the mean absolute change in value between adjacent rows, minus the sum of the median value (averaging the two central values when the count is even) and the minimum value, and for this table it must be -174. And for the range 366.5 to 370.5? -163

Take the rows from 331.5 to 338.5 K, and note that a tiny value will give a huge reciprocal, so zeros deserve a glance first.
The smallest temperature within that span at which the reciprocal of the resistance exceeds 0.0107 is 332.0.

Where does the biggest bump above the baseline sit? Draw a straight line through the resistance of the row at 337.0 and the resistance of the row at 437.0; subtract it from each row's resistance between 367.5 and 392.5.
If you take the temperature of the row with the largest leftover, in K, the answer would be 391.0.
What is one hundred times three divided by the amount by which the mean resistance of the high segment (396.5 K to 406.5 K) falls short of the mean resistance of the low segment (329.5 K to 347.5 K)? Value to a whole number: 292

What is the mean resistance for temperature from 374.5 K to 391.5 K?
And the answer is 88.0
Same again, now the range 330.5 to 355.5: 93.3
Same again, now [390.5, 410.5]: 94.7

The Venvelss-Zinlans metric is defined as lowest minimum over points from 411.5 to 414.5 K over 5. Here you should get 20.5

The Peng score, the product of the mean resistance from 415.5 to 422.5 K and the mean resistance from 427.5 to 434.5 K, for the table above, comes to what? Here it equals 8429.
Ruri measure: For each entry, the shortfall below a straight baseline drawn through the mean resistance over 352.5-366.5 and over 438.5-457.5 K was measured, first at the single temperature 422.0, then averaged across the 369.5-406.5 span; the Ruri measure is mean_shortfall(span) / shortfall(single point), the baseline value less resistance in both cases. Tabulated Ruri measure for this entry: -1.0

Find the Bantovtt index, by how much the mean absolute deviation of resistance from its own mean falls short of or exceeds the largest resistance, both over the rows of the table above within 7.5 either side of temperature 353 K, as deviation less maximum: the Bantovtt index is -94.3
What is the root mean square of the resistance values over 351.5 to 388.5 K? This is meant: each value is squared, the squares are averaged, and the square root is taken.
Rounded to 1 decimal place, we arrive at 88.3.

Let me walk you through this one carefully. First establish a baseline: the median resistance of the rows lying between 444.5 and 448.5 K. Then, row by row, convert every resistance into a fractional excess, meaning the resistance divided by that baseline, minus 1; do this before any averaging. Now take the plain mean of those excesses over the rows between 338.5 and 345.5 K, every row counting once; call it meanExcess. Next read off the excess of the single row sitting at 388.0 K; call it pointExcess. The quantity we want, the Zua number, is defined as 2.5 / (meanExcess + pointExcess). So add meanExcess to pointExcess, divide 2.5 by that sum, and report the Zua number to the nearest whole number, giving -34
